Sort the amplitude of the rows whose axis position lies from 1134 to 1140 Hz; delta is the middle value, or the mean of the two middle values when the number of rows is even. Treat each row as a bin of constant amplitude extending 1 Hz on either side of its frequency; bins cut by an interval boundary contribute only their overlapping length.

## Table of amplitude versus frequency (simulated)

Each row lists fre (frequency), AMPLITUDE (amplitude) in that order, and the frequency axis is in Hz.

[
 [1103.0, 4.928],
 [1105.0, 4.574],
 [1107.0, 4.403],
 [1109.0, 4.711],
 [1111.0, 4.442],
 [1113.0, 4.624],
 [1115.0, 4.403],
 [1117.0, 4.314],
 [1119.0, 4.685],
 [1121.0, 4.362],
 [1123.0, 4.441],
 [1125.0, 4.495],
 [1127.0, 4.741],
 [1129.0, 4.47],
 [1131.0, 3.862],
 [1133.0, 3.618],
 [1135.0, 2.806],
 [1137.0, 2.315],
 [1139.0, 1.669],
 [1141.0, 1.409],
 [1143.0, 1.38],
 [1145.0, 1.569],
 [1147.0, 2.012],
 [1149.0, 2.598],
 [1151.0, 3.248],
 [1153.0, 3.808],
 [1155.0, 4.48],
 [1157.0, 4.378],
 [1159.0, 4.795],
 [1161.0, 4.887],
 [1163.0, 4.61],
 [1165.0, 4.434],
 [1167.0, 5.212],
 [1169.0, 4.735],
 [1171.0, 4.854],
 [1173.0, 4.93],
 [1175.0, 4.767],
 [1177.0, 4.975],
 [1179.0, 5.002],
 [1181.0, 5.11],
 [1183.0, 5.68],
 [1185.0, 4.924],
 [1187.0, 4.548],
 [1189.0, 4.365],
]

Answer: 2.3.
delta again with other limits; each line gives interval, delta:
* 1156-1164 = 4.7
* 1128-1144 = 2.6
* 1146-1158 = 3.5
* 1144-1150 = 2.0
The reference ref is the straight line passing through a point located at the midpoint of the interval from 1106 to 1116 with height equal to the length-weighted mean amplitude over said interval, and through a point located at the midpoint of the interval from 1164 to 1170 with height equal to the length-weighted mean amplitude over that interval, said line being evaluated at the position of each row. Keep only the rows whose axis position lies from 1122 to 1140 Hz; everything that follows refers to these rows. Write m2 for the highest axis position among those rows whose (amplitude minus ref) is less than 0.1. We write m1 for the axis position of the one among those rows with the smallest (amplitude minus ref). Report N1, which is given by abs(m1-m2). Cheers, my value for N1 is 0 Hz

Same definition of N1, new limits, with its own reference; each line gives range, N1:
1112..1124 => 6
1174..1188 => 0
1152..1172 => 18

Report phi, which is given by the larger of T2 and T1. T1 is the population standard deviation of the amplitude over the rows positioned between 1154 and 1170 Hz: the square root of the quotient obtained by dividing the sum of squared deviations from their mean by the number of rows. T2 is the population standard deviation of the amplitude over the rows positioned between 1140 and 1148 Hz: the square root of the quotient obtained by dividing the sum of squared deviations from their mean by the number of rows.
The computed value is 0.3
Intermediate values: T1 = 0.26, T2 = 0.25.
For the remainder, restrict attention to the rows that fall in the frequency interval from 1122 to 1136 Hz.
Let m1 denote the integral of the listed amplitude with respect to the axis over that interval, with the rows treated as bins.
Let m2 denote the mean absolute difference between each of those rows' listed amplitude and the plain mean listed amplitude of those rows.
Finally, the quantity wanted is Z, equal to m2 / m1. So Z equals 0.0095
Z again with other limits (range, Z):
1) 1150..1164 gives 0.0074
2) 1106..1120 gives 0.0022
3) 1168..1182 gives 0.0016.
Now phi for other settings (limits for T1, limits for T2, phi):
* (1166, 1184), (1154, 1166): 0.3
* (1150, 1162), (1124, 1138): 0.8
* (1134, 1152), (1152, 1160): 0.6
